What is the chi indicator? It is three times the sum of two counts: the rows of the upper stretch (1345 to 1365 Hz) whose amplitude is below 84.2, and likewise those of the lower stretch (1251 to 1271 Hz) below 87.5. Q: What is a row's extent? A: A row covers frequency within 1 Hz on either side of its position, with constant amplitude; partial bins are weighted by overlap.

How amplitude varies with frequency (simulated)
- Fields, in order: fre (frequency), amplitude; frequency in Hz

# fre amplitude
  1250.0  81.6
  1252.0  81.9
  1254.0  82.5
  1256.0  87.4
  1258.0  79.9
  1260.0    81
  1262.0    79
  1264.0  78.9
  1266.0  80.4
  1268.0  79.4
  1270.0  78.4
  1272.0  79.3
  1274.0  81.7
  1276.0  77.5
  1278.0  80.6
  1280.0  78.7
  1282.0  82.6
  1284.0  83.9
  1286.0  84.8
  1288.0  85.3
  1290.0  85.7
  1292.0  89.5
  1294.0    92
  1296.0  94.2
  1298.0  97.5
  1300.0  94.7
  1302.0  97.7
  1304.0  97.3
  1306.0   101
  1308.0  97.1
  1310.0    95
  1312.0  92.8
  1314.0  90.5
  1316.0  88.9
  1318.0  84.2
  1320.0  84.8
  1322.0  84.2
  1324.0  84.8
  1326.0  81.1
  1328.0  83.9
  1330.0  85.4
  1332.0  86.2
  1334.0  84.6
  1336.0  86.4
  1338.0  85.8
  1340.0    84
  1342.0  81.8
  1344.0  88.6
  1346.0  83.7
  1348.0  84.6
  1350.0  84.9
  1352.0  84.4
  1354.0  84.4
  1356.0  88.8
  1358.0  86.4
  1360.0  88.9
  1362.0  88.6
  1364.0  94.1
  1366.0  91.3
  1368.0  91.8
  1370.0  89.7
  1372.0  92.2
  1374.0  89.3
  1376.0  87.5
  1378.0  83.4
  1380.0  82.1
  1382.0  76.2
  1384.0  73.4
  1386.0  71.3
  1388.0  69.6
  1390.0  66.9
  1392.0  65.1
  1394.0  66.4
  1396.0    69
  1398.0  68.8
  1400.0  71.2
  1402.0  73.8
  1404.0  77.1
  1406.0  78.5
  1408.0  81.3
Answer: 33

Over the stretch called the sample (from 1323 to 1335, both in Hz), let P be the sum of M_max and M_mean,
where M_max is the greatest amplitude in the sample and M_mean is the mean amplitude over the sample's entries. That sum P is 171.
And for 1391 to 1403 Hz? 143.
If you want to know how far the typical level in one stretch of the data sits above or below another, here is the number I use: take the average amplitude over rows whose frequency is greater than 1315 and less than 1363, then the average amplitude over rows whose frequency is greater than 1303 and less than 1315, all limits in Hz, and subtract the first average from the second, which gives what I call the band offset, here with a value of 10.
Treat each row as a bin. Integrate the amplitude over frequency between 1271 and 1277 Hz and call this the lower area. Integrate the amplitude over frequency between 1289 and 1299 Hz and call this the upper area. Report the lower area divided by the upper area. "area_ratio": 0.52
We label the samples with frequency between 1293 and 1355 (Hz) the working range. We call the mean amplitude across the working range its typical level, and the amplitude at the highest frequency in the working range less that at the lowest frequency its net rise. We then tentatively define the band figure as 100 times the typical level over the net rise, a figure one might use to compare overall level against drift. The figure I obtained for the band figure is -1166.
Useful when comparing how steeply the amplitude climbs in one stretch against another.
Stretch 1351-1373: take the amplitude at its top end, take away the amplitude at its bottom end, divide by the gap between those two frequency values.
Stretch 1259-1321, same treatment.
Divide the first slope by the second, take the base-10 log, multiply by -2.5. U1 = -2.0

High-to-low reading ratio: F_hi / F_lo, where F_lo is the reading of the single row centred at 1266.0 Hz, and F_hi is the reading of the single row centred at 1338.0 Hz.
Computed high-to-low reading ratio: 1.07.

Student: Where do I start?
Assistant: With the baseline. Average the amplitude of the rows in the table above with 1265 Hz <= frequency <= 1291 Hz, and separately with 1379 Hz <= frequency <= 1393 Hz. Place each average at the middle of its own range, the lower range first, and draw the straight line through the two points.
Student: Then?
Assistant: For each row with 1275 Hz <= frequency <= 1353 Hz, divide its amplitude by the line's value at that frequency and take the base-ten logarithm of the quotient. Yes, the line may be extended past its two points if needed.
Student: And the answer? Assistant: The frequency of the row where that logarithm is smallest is 1276.0 Hz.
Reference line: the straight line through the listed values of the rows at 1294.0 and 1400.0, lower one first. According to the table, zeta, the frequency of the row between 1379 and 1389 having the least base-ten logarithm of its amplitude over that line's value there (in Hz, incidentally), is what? 1388.0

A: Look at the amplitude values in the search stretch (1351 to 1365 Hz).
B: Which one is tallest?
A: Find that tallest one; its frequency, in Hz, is 1364.0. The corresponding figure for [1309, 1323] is 1310.0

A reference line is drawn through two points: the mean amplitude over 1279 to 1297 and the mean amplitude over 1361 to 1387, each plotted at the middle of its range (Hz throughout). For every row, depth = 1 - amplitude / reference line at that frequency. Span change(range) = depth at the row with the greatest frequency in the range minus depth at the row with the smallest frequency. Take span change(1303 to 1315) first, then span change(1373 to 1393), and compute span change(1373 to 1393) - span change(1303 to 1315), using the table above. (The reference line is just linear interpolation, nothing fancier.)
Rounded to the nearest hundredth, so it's 0.20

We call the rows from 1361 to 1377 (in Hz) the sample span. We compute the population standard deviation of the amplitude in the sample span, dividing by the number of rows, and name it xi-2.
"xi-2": 2.0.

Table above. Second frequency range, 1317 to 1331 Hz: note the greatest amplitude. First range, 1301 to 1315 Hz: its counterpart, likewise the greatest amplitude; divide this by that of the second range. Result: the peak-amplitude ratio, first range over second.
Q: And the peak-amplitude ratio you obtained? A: 1.18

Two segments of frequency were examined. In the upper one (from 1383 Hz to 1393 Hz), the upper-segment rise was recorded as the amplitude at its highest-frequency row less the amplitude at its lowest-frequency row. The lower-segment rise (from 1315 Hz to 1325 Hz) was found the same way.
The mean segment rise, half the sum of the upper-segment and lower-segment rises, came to -6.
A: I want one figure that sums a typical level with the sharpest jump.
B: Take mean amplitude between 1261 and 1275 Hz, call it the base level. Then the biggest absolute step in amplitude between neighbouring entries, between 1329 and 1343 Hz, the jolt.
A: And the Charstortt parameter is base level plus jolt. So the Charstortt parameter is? 82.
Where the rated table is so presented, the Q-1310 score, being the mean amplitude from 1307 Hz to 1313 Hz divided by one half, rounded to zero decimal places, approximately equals 190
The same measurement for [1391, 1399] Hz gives 135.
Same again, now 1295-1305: 193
